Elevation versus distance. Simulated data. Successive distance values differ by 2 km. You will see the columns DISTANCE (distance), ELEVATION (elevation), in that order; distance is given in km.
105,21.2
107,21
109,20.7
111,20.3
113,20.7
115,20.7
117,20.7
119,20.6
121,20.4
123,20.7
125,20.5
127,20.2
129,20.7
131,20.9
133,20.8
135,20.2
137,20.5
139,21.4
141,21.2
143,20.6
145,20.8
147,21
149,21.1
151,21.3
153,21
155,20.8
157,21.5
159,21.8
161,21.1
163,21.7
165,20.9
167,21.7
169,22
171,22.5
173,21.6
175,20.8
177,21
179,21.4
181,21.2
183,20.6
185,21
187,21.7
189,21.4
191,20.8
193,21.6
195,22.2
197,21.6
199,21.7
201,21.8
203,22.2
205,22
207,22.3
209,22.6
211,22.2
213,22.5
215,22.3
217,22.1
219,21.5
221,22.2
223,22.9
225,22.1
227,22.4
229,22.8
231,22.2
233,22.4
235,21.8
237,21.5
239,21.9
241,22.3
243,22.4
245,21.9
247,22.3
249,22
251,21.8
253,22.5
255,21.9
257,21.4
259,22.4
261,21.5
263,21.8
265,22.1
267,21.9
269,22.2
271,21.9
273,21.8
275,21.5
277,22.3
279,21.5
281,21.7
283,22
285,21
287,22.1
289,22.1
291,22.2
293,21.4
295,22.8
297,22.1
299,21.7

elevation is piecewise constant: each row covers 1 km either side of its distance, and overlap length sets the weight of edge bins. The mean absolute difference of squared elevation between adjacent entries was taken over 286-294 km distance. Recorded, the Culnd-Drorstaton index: 13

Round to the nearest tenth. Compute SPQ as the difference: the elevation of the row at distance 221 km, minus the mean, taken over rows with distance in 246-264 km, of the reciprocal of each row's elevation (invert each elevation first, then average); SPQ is 22.2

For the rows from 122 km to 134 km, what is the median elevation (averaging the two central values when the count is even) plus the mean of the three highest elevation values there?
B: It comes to 41.5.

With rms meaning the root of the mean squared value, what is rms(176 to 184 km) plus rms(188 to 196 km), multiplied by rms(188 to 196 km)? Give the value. 915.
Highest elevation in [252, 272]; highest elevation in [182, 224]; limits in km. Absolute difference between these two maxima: 0.40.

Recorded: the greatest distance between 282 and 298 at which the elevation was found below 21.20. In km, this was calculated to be 285 km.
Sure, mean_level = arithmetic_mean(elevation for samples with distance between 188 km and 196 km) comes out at 21.5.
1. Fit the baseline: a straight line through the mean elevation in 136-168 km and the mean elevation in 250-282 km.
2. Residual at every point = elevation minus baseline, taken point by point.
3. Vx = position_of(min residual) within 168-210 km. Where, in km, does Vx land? 183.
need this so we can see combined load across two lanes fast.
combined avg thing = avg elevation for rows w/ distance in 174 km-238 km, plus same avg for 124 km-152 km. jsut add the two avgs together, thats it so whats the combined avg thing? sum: 42.6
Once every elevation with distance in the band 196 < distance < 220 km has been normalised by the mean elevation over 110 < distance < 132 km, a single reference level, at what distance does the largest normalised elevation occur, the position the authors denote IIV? 209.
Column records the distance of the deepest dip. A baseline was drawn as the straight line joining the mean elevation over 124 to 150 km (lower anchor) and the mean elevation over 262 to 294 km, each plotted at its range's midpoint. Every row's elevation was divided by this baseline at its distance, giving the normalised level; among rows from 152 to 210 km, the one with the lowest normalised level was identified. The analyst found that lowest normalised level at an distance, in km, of 183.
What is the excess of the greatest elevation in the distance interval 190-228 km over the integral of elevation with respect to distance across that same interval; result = -815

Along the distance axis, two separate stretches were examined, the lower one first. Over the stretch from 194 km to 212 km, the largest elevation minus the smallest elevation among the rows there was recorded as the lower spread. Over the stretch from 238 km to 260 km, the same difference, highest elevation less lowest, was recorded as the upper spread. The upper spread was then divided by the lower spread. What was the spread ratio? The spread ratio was 1.1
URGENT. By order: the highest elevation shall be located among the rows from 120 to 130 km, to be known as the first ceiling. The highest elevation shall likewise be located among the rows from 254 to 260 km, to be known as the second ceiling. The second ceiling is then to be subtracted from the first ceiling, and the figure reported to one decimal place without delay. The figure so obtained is -1.7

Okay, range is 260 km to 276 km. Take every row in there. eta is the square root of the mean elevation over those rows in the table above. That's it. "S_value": 4.67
